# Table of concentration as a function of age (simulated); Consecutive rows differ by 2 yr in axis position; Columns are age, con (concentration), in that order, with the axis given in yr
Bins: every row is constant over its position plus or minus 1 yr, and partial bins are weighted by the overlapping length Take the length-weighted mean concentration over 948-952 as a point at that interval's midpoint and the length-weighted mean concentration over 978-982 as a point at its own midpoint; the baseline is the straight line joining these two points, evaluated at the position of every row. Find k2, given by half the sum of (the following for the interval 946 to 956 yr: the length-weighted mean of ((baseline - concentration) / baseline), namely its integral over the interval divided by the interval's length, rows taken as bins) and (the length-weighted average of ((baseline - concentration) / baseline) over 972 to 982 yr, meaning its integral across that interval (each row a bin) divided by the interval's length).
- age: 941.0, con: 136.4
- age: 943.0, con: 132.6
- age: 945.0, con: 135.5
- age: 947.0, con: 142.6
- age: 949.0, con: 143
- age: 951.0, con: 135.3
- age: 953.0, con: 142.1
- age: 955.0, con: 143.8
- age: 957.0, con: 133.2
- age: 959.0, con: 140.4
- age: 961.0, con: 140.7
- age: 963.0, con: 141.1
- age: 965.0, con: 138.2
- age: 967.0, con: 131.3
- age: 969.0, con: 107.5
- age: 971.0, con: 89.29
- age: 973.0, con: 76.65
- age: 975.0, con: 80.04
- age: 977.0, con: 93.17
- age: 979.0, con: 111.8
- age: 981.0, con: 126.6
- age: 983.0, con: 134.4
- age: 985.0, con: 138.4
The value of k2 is 0.09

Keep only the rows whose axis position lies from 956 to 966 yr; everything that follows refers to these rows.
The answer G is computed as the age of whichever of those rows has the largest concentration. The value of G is 963.0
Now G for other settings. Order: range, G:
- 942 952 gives 949.0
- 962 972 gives 963.0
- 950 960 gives 955.0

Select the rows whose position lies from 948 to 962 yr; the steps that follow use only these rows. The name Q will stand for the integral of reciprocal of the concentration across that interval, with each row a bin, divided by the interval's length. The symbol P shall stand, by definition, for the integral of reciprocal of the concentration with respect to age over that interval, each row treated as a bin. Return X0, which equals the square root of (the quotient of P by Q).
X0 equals 3.7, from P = 0.10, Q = 0.0072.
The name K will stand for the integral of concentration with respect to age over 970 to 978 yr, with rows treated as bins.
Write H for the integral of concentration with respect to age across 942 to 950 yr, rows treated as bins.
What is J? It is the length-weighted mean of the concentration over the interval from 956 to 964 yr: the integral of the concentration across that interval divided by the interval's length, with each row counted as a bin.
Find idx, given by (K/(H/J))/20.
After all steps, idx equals 4.3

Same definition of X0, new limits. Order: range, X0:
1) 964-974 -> 3.2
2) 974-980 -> 2.4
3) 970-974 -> 2.0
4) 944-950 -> 2.4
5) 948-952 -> 2.0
